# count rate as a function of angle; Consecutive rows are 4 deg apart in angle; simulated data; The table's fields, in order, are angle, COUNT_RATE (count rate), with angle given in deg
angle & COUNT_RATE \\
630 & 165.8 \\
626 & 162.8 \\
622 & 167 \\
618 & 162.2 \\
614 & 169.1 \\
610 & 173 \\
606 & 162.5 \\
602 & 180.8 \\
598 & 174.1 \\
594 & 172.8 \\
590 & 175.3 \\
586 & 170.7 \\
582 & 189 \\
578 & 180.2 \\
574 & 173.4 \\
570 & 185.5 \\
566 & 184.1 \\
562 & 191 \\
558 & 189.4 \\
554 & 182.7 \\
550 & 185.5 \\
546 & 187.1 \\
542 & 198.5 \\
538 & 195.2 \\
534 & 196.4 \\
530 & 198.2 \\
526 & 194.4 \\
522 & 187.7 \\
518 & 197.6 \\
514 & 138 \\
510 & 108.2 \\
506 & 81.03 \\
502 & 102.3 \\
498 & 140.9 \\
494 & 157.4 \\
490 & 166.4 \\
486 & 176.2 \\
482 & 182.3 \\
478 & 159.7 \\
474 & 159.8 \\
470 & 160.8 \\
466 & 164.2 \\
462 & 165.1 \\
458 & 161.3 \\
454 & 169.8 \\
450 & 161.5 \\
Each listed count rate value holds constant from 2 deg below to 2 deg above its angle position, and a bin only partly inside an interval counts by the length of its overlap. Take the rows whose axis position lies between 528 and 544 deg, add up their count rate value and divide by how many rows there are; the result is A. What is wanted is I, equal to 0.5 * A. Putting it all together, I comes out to 99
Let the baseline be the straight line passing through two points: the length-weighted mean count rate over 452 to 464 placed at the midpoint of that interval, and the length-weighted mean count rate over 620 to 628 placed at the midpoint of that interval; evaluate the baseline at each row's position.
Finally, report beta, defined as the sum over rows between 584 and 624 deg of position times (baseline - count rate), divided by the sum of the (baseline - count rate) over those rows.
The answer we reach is 598.4 deg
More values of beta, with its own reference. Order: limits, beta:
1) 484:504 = 502.3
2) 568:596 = 580.1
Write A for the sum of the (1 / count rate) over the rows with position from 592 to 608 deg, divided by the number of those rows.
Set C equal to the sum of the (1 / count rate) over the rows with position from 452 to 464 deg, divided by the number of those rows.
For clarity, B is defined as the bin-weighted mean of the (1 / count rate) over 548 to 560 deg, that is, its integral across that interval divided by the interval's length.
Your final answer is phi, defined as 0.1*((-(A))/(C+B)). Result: -0.0508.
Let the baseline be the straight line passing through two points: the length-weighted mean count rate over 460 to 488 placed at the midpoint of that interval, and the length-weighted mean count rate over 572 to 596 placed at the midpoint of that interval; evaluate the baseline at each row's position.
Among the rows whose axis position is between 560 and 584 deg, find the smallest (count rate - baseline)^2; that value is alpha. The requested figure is 7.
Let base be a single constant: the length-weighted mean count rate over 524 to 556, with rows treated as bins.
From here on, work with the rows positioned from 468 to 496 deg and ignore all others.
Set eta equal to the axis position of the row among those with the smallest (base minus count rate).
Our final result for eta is 482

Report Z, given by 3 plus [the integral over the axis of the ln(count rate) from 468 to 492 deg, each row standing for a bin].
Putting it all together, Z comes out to 126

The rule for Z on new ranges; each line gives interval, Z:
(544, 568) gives 128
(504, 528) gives 122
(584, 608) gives 127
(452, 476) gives 125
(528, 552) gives 129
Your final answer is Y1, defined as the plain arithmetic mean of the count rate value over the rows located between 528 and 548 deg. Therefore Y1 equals 195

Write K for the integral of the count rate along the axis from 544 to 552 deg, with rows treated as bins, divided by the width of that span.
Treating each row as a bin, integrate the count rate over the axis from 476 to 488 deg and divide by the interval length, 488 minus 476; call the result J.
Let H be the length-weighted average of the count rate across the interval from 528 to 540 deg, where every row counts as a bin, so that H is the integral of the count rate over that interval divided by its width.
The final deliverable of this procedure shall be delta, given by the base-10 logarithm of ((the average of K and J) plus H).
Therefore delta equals 2.58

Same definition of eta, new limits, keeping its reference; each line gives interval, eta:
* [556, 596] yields 562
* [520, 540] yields 530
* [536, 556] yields 542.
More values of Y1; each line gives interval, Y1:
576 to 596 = 178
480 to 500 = 165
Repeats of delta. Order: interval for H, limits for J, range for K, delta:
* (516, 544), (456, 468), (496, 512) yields 2.52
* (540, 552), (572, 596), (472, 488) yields 2.56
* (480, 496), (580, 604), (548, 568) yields 2.55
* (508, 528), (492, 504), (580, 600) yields 2.51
